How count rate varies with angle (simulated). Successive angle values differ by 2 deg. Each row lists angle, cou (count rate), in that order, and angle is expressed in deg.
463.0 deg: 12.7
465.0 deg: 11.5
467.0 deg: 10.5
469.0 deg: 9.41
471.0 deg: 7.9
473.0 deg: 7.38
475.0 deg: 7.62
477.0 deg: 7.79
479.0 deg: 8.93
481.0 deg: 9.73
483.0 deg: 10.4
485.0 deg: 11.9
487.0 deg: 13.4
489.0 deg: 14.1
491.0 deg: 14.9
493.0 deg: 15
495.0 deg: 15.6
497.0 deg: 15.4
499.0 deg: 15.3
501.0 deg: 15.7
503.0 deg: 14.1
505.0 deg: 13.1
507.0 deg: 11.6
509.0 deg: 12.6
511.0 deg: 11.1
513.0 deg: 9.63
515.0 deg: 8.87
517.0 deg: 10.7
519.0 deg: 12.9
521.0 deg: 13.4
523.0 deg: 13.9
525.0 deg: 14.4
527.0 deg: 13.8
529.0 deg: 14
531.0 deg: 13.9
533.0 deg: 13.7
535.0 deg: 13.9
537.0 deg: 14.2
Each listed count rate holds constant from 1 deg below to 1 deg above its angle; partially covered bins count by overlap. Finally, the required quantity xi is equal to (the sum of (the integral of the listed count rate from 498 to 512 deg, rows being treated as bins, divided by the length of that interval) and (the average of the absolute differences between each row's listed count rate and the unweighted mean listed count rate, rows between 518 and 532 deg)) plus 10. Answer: 23.7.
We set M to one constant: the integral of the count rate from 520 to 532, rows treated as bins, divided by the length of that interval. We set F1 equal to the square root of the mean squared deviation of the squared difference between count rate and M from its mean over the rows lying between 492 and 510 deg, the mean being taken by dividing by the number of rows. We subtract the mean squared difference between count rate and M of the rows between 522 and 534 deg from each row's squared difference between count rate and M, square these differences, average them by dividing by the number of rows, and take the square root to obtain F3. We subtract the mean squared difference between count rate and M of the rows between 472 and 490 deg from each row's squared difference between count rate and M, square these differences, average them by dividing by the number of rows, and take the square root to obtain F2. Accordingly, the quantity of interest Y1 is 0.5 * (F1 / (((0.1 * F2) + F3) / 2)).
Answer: 0.9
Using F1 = 1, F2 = 16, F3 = 0.1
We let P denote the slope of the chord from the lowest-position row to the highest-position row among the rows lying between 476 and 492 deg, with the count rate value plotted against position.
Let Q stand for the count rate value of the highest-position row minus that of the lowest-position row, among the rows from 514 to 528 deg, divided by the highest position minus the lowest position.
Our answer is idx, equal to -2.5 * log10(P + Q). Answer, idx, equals 0.1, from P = 0.51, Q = 0.41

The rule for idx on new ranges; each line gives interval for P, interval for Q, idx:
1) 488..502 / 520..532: 1.8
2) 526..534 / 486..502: 2.1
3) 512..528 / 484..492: 0.2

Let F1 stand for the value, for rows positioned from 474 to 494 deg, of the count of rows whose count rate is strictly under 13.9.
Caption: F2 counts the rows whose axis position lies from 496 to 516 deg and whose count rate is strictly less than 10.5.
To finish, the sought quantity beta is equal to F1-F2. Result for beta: 5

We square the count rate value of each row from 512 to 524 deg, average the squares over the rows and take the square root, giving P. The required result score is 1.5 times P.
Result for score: 17.6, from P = 11.7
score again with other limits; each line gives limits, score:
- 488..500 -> 22.6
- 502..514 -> 18.2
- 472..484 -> 13.1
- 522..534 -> 20.9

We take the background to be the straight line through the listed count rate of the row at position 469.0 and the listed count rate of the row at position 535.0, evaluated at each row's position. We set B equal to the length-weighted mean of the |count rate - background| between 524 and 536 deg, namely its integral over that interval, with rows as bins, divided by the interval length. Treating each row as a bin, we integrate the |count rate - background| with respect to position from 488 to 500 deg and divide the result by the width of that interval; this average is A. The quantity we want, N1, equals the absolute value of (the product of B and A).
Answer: 1.6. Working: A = 3.94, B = 0.4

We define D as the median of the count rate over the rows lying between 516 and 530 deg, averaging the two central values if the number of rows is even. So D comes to 13.8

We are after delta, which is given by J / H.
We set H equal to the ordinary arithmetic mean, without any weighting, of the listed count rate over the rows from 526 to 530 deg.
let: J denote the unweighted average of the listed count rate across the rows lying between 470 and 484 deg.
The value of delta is 0.6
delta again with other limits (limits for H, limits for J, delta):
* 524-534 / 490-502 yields 1.1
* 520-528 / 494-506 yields 1.1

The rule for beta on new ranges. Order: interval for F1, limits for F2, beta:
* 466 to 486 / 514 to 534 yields 9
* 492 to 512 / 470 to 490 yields -3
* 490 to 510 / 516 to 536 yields 3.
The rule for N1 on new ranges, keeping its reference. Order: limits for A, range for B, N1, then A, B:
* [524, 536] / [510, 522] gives 0.7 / 0.41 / 1.7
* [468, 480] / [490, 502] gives 6.4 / 1.58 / 4.1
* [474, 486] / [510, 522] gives 2.1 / 1.24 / 1.7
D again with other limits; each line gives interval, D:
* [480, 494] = 13.4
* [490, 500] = 15.3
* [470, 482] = 7.8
